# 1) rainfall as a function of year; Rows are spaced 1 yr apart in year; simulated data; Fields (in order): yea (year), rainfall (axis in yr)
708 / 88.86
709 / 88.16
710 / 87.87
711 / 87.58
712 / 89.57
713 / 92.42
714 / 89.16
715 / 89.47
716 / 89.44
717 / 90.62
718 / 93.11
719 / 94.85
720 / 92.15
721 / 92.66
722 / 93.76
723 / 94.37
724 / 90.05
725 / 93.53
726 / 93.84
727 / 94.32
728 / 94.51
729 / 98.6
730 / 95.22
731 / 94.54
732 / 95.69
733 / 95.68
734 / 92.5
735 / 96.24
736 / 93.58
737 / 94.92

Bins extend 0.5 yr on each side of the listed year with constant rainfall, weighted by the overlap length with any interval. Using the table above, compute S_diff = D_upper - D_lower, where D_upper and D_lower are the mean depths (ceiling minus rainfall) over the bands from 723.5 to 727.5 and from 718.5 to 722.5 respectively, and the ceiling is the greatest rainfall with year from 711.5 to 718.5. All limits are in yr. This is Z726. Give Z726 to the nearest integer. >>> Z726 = 0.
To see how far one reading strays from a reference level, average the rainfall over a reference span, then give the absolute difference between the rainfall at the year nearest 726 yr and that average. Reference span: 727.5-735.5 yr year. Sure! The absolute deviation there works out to 1.5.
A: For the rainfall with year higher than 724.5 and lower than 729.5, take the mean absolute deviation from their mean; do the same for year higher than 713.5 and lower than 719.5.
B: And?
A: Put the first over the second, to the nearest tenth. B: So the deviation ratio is 0.8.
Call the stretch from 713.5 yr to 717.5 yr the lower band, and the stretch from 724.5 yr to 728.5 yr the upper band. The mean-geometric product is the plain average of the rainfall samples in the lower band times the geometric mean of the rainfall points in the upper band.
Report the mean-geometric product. 8434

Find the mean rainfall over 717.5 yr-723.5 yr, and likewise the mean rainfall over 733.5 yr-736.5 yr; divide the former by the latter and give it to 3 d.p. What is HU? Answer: 0.993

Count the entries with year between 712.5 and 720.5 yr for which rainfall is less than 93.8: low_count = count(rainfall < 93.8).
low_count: 7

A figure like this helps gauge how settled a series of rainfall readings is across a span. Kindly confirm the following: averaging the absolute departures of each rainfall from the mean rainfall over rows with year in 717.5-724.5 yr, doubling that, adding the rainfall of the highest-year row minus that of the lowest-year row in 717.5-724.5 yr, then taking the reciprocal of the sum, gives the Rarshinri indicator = -1.42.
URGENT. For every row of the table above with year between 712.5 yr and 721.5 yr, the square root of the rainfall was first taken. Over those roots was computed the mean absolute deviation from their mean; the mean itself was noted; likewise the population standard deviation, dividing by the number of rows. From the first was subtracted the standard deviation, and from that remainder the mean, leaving -9.58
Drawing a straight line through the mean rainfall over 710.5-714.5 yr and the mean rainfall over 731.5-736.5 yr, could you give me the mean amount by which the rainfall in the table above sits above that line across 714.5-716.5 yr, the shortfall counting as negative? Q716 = -1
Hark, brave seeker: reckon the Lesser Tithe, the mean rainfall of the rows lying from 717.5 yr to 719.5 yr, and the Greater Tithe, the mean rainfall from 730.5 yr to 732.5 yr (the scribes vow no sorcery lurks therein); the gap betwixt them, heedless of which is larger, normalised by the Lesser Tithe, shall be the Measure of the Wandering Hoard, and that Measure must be 0.012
